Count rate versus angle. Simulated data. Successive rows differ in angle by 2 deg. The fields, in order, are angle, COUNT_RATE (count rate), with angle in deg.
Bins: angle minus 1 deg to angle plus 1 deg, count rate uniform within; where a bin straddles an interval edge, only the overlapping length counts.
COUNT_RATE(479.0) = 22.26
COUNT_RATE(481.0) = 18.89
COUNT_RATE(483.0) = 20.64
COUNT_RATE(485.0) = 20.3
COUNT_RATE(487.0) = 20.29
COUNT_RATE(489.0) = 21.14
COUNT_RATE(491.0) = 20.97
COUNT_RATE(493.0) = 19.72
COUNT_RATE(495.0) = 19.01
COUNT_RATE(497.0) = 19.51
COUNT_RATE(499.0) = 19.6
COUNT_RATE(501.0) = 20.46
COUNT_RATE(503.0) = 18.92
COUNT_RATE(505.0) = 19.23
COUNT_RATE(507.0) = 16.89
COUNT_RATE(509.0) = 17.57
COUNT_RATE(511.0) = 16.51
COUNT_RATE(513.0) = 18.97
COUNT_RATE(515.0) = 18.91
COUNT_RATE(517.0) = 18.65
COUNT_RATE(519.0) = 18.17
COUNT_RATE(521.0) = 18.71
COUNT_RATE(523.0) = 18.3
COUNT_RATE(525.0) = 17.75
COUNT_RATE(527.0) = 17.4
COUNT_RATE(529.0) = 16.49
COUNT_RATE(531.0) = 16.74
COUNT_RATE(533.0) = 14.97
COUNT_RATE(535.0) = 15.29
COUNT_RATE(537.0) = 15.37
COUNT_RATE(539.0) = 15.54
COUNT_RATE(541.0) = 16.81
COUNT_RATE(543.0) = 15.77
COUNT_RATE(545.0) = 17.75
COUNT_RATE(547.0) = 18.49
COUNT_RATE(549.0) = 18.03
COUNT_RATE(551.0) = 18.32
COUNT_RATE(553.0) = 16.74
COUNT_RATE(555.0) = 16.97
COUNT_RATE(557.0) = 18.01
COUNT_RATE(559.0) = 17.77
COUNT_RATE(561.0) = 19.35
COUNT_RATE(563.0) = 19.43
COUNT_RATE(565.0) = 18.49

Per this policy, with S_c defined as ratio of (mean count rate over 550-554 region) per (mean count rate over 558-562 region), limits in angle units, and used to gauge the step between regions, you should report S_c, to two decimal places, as 0.94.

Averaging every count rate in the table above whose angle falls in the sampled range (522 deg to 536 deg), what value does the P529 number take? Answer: 16.7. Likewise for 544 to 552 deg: 18.1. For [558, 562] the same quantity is 18.6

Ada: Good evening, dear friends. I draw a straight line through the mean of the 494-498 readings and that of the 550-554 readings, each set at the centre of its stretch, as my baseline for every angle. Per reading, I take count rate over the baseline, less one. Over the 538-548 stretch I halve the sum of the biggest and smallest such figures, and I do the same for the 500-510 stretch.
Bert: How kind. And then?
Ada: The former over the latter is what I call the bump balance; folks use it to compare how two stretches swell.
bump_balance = 2.4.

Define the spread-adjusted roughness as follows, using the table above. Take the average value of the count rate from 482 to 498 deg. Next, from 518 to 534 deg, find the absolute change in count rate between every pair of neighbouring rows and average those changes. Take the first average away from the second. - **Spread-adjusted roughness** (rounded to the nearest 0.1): -19.5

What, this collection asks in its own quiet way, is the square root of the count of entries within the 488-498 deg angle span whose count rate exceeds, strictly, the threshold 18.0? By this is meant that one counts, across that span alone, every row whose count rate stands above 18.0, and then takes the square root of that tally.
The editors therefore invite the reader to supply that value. 2.2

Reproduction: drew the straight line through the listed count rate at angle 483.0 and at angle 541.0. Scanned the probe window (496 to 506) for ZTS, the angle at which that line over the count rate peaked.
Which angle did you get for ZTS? 503.0 deg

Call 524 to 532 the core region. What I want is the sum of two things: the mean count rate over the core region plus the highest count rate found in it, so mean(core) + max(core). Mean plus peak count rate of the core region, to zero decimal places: 35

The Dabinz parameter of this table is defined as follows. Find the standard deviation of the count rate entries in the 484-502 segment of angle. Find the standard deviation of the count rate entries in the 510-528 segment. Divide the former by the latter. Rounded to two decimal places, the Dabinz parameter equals 0.87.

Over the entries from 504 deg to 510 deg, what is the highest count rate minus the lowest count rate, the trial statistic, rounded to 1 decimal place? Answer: 2.3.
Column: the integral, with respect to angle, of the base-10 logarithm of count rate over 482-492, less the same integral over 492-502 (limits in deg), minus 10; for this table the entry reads -9.8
